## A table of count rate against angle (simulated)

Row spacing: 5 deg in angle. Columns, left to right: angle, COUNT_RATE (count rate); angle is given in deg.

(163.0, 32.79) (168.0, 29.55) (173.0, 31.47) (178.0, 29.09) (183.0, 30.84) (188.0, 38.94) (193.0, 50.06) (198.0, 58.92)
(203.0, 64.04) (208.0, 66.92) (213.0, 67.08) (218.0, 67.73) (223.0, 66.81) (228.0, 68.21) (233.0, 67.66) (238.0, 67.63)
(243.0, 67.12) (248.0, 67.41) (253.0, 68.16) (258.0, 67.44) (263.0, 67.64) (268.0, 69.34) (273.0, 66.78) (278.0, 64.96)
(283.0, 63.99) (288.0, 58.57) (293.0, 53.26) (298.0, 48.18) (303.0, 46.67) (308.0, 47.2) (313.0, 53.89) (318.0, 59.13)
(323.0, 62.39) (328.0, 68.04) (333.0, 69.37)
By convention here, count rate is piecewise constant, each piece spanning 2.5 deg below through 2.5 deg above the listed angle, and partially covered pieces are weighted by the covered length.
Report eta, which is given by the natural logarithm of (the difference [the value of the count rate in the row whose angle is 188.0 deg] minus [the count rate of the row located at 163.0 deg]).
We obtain 1.8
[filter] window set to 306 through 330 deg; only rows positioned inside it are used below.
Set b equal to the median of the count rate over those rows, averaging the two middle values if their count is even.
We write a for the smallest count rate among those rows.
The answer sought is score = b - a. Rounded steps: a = 47.2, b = 59.13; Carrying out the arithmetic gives 11.9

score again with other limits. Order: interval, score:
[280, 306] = 6.6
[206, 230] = 0.3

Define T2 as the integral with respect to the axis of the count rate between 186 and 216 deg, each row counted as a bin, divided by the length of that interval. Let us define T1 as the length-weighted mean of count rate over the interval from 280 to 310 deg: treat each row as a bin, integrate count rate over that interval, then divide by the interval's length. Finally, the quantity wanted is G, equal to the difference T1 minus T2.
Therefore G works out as -5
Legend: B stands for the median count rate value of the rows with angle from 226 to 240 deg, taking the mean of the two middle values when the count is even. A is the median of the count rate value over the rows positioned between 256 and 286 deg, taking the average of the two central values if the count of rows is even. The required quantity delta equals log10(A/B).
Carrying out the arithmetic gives -0.004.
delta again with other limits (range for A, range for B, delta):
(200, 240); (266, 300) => 0.022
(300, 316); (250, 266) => -0.156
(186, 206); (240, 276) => -0.093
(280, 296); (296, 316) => 0.089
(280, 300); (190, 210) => -0.041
